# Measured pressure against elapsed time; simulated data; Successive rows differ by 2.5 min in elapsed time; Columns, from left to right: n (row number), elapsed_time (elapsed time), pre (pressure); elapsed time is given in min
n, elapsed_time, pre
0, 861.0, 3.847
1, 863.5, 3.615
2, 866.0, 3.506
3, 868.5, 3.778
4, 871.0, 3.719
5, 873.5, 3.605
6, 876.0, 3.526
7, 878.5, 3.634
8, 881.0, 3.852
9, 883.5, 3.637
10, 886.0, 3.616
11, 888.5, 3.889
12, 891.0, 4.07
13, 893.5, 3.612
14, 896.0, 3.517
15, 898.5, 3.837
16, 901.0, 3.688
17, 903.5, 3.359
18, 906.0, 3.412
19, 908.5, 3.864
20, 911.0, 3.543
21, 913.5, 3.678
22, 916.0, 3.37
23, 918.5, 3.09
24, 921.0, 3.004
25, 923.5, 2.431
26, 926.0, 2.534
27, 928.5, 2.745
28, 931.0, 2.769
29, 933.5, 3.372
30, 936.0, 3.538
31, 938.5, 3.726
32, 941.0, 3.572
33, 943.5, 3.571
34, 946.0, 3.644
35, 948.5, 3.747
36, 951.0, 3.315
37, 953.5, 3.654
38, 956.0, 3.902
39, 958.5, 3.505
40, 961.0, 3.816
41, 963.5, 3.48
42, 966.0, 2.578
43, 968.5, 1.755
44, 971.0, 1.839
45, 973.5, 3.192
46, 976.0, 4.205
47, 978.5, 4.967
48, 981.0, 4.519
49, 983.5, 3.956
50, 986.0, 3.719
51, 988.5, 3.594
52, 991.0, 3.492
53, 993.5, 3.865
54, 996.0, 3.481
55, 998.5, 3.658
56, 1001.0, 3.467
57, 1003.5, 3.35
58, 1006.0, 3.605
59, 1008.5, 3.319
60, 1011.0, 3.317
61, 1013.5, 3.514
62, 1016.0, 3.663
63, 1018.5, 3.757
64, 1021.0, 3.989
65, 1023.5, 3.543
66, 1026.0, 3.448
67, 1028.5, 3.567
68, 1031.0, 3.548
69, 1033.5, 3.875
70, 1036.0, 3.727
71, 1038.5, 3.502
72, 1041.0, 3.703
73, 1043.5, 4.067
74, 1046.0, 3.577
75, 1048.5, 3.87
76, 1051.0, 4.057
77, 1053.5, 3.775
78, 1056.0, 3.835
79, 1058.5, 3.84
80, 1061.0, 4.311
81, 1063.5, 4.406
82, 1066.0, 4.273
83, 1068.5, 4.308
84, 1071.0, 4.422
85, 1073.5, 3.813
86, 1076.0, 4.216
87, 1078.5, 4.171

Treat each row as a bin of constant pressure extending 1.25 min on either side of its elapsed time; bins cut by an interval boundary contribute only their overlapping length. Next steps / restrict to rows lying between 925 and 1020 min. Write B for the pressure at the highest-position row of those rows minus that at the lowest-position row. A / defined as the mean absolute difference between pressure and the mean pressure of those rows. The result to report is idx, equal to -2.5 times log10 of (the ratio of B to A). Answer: -1.2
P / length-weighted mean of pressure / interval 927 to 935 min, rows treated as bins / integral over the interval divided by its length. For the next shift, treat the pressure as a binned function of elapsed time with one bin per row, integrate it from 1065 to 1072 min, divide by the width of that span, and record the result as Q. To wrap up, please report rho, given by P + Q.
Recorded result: 7.3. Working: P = 3.0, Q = 4.33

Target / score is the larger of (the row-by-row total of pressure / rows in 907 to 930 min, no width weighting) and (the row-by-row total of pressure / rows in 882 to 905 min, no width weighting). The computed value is 33.2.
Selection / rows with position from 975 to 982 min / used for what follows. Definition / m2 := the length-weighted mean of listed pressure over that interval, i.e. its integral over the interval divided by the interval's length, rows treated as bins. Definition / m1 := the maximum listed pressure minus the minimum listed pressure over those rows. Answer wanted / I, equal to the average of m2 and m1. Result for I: 2.67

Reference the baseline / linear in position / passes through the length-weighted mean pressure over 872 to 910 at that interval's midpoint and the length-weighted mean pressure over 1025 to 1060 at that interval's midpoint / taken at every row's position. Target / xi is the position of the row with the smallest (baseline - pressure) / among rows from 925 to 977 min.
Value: 976.0 min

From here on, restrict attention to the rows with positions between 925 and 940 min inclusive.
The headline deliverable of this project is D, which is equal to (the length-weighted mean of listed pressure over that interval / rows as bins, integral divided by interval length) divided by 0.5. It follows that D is 6.26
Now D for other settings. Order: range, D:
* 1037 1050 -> 7.50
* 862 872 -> 7.32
